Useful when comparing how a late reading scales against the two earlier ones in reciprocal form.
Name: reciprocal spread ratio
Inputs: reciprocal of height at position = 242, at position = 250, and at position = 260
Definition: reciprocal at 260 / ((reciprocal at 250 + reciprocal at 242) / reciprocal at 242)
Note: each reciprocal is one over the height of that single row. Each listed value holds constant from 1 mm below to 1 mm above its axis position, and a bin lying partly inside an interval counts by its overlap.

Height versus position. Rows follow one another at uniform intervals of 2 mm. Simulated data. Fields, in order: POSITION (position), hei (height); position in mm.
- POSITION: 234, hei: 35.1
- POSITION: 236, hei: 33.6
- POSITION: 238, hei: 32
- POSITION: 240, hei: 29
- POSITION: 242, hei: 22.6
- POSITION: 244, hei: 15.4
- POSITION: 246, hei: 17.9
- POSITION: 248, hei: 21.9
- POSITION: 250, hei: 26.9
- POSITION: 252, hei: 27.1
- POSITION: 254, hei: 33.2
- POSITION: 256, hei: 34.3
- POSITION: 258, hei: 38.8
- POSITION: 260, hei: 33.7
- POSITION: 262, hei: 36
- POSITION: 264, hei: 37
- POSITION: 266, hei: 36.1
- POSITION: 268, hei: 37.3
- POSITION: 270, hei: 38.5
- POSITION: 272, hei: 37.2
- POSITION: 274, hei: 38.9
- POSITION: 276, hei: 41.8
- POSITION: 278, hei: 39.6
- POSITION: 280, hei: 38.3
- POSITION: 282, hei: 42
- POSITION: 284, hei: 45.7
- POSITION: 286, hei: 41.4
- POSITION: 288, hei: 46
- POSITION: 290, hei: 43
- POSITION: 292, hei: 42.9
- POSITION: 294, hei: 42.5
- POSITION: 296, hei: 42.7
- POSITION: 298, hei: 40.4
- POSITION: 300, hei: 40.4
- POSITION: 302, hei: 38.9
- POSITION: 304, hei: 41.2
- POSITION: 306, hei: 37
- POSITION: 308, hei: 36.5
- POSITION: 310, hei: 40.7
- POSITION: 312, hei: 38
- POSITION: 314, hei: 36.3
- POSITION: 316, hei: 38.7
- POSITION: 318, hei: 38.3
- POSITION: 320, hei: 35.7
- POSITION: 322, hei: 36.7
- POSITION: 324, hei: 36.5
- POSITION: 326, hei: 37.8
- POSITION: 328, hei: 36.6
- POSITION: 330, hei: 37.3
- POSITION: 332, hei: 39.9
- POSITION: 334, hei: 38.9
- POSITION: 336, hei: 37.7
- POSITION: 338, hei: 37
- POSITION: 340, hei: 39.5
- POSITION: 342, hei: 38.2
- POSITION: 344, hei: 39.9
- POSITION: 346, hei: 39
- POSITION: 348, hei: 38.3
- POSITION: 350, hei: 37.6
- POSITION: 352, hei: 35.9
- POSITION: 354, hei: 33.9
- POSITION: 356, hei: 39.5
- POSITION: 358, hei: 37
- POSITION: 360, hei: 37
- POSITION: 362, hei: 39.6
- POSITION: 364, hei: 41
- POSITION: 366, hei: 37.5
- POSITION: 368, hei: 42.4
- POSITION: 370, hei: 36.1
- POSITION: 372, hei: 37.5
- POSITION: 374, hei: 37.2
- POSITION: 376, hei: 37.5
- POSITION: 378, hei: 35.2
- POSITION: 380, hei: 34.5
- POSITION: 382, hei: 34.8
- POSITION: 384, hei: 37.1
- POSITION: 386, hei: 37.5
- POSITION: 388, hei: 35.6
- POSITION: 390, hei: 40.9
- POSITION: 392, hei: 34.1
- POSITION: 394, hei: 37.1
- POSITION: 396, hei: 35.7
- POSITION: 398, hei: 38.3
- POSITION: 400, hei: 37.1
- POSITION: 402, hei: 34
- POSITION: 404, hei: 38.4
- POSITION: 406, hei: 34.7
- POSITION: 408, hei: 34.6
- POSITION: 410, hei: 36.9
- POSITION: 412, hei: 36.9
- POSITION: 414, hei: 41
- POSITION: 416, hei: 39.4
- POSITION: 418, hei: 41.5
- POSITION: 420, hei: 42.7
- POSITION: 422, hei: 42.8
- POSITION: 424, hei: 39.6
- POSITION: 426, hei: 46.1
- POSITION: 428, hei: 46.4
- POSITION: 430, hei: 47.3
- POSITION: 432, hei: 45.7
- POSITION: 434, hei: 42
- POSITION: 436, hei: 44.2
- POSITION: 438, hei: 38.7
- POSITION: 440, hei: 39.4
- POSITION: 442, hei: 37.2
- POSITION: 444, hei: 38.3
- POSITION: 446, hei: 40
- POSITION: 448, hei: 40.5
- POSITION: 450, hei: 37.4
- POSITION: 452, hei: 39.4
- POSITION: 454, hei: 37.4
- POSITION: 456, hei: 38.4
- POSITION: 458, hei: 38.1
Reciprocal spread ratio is 0.0161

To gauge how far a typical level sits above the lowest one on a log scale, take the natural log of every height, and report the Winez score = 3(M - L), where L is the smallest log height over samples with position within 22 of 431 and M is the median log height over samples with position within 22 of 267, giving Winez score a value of 0.03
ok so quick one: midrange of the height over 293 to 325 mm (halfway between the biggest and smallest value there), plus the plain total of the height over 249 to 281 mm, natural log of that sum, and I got 6.42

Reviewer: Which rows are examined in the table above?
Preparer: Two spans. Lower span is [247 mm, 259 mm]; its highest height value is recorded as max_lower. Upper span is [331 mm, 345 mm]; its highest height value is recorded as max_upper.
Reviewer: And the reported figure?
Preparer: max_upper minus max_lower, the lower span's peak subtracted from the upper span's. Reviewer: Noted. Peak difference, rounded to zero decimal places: 1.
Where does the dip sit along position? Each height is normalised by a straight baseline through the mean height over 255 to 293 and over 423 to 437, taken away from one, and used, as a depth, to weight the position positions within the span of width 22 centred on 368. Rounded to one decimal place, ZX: 369.2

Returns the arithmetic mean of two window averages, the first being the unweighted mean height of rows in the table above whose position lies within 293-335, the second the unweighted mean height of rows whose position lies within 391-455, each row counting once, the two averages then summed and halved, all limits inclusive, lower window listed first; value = 39.1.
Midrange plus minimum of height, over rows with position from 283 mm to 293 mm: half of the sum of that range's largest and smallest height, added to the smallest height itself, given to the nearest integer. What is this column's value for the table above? 85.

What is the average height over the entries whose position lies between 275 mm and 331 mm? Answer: 39.7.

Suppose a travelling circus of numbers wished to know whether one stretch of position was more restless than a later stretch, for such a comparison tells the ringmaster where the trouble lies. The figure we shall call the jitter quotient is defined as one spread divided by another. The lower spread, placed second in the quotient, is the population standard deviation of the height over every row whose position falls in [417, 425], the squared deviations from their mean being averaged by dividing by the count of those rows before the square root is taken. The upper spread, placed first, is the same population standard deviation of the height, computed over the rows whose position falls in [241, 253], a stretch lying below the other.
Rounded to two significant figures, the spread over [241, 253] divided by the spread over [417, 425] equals 3.3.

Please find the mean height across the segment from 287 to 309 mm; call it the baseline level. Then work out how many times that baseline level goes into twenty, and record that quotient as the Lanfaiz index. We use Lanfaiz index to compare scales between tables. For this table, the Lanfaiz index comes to 0.49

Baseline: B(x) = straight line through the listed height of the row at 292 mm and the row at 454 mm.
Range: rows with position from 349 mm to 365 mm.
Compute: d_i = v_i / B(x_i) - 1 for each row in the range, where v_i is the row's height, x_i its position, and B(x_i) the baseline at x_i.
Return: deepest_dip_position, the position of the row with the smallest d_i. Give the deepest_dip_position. 354 mm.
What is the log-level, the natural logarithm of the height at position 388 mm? 3.57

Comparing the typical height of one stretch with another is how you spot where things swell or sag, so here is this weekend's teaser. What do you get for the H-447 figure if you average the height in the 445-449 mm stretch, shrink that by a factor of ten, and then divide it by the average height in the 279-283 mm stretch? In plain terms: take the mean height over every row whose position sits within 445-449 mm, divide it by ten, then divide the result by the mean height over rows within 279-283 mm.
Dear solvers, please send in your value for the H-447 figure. 0.100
